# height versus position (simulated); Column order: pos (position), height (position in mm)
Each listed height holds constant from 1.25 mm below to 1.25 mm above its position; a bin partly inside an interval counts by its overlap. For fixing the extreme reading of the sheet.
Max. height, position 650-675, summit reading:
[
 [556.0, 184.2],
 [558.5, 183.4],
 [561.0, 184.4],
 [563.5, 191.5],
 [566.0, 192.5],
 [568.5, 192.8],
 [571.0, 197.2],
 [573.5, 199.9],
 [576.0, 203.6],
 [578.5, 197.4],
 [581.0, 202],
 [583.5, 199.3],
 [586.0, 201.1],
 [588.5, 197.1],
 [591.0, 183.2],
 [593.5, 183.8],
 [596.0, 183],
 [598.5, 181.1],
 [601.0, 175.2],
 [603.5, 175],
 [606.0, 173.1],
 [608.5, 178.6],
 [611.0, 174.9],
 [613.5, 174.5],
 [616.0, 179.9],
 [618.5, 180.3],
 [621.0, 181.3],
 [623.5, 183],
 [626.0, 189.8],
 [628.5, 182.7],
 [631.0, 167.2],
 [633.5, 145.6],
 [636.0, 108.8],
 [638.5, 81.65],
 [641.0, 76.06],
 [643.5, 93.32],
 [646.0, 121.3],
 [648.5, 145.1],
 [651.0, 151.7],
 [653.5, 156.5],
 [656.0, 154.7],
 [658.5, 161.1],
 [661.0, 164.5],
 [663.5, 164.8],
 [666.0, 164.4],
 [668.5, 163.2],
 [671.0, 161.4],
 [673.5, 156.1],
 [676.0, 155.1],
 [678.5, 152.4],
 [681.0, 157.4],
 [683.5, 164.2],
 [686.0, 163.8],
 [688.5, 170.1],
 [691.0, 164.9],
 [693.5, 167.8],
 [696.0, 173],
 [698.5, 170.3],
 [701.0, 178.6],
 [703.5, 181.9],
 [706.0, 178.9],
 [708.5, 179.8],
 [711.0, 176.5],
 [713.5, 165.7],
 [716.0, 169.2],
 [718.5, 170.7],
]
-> 164.8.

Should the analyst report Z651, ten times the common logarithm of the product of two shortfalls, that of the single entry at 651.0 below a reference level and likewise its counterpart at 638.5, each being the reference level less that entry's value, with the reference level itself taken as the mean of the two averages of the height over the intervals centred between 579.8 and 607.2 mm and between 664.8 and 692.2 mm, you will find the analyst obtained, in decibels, 33.1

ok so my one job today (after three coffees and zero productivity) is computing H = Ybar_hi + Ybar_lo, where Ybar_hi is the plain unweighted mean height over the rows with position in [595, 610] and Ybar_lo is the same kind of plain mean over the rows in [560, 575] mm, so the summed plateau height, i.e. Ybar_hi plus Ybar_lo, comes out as 371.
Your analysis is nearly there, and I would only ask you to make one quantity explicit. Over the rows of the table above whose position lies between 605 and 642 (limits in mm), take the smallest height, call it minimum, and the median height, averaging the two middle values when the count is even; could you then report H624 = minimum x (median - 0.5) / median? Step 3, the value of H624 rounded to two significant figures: 76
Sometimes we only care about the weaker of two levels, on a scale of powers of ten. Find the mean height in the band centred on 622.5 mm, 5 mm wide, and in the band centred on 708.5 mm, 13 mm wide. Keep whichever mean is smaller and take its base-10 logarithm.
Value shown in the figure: 2.247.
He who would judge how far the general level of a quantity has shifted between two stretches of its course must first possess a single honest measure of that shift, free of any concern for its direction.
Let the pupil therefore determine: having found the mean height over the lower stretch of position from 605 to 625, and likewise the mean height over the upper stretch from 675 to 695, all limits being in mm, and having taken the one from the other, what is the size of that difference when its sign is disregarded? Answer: 16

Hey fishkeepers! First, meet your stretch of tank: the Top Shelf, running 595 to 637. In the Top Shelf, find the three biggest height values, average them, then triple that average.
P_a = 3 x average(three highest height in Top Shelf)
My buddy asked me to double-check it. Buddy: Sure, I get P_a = 556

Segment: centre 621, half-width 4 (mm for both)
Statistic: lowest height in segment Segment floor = 180.3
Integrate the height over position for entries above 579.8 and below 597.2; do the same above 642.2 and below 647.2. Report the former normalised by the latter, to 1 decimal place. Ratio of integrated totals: 6.3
